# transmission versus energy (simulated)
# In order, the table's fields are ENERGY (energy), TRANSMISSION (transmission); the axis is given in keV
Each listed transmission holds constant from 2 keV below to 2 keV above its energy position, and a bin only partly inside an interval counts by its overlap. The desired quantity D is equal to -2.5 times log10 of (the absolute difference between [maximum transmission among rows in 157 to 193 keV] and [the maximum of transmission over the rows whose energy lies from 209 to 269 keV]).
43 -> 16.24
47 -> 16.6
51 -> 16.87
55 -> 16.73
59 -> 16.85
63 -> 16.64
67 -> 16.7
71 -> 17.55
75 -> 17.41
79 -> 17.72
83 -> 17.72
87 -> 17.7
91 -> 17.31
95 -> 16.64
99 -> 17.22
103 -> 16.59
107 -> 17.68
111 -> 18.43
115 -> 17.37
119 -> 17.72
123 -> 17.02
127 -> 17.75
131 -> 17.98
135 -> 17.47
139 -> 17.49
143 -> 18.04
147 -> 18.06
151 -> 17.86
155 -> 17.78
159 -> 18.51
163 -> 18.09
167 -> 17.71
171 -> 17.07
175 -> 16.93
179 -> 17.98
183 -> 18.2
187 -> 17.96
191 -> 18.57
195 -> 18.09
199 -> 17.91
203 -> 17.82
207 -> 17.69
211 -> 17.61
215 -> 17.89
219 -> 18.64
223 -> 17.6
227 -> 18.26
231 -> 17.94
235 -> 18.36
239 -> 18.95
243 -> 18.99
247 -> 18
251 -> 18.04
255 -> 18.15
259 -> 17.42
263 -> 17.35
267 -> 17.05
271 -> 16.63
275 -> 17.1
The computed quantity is 0.9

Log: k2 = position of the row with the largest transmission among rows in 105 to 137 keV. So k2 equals 111 keV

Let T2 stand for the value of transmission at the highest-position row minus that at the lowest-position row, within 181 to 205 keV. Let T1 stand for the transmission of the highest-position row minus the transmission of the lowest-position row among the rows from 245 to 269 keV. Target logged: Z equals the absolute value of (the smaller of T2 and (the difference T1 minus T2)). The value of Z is 0.6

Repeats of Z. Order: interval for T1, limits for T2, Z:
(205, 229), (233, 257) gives 0.2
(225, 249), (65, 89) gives 1.3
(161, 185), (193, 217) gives 0.2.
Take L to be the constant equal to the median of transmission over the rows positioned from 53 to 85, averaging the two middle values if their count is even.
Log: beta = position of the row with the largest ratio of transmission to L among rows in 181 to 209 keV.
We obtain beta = 191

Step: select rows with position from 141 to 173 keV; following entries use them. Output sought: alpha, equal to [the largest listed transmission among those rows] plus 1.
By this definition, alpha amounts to 19.5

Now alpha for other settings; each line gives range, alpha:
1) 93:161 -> 19.5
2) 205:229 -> 19.6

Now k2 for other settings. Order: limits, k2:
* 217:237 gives 219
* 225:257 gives 243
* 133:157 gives 147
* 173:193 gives 191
